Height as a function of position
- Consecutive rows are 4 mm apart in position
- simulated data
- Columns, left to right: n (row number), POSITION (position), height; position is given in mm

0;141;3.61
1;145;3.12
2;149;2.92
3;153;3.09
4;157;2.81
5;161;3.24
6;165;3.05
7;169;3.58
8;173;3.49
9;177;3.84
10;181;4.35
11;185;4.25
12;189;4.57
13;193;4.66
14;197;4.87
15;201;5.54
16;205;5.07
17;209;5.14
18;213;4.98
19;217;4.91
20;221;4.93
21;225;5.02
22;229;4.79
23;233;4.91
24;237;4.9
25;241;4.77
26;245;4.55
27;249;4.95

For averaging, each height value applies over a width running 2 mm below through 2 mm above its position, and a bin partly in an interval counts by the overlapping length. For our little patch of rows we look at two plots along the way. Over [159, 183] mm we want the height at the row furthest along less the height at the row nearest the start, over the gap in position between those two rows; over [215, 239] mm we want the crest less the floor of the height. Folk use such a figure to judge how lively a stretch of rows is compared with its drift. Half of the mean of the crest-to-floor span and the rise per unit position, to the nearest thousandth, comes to 0.071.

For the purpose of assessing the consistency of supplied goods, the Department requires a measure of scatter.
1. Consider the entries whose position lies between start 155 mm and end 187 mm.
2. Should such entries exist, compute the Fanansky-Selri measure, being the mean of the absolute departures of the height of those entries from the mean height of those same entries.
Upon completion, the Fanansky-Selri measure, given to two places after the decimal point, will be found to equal 0.43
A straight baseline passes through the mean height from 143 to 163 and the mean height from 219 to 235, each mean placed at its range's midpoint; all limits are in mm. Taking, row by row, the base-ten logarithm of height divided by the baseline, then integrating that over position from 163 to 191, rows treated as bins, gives 0.66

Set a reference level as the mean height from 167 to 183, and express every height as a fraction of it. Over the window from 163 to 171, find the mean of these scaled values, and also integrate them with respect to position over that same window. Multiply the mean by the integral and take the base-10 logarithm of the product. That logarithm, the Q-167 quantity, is 0.78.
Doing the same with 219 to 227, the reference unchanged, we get 1.13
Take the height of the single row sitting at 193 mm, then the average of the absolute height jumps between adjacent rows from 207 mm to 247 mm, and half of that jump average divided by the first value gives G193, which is 0.013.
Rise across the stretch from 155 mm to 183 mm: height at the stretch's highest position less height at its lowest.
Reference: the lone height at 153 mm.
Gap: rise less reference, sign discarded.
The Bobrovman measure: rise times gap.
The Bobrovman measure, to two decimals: 2.39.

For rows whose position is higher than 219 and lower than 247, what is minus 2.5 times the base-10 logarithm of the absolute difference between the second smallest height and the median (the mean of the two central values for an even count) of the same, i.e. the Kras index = 2.22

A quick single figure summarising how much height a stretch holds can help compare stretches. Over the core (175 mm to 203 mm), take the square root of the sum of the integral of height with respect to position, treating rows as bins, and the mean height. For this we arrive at 11.5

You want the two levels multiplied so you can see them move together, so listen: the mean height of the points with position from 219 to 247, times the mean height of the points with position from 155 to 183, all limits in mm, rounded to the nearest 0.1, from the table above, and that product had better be 16.8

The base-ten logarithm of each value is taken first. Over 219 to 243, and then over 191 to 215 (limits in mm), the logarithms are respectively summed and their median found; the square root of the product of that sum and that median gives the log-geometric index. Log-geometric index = 1.70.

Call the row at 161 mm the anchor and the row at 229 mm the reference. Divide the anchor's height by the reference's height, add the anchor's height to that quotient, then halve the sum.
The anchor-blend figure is 1.96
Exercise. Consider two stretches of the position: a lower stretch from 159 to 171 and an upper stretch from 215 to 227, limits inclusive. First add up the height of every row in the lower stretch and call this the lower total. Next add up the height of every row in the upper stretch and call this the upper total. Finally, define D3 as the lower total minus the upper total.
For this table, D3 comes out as -5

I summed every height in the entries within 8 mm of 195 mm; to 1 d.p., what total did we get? 19.6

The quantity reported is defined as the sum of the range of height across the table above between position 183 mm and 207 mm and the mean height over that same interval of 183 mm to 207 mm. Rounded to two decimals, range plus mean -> 6.12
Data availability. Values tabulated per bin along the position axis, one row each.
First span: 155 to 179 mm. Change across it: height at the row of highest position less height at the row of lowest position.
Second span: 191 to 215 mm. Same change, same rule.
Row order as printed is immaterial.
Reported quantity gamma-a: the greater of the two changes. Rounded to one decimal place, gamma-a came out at 1.0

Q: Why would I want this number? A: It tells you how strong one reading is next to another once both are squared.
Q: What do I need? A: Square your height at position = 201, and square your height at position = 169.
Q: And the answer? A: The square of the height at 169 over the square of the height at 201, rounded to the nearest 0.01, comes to 0.42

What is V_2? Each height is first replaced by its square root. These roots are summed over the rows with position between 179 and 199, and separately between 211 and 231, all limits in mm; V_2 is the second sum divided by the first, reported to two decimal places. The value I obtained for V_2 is 1.04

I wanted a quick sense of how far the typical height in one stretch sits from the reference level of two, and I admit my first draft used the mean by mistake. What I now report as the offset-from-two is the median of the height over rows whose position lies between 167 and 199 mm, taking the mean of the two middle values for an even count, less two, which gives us 2.30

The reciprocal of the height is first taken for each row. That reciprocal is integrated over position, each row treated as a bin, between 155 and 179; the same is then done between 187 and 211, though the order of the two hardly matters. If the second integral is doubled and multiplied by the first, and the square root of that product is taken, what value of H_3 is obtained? 8.4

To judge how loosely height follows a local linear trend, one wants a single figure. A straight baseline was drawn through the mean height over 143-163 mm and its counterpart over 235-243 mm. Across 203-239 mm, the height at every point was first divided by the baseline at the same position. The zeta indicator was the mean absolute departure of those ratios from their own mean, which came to 0.060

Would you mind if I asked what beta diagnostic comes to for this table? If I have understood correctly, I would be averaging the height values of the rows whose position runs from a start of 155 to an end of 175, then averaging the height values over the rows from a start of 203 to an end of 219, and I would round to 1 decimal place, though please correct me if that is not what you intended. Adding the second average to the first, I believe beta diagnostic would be 8.3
